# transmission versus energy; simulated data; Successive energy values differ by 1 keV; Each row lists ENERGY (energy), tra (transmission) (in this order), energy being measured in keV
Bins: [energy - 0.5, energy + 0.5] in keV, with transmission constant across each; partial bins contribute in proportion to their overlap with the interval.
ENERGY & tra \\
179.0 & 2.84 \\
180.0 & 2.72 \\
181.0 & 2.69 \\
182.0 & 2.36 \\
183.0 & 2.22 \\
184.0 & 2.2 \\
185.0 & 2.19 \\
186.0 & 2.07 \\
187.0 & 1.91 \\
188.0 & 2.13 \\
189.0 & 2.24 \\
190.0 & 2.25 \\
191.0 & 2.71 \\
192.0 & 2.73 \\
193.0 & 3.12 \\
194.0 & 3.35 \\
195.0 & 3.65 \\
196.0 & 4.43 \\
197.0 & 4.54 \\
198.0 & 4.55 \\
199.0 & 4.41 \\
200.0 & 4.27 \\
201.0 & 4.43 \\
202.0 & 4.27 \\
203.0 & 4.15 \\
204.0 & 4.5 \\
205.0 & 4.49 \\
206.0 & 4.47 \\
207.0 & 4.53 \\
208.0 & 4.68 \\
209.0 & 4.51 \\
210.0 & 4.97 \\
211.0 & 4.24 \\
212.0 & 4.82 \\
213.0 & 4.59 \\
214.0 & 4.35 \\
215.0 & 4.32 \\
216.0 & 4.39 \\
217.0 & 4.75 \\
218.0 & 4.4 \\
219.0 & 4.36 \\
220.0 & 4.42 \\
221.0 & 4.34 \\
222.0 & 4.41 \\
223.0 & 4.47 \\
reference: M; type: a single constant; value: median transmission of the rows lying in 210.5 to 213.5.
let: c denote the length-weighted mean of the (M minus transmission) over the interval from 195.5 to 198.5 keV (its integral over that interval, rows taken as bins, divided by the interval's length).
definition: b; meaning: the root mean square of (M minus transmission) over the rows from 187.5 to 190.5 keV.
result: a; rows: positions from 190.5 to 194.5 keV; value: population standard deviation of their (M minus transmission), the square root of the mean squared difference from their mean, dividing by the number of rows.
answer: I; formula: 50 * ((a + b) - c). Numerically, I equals 129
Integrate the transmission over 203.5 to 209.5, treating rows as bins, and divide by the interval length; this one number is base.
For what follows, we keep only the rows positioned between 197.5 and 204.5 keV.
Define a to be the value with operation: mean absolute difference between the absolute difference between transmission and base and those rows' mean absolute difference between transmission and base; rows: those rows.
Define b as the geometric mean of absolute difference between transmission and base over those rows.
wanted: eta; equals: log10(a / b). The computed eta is 0.02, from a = 0.11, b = 0.11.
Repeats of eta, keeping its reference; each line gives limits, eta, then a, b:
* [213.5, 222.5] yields -0.67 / 0.03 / 0.16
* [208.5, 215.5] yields -0.14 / 0.11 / 0.15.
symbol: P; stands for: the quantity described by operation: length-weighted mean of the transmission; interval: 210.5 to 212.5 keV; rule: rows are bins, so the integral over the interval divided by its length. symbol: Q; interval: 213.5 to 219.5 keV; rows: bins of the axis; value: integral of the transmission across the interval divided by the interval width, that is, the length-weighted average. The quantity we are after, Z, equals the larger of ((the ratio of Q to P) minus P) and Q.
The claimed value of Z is 4.43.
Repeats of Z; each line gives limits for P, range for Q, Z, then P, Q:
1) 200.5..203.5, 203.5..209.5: 4.53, 4.28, 4.53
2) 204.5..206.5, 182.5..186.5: 2.17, 4.48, 2.17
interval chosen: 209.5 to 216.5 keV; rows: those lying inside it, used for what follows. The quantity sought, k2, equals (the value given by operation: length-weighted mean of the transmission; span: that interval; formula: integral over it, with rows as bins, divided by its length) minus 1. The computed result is 3.5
